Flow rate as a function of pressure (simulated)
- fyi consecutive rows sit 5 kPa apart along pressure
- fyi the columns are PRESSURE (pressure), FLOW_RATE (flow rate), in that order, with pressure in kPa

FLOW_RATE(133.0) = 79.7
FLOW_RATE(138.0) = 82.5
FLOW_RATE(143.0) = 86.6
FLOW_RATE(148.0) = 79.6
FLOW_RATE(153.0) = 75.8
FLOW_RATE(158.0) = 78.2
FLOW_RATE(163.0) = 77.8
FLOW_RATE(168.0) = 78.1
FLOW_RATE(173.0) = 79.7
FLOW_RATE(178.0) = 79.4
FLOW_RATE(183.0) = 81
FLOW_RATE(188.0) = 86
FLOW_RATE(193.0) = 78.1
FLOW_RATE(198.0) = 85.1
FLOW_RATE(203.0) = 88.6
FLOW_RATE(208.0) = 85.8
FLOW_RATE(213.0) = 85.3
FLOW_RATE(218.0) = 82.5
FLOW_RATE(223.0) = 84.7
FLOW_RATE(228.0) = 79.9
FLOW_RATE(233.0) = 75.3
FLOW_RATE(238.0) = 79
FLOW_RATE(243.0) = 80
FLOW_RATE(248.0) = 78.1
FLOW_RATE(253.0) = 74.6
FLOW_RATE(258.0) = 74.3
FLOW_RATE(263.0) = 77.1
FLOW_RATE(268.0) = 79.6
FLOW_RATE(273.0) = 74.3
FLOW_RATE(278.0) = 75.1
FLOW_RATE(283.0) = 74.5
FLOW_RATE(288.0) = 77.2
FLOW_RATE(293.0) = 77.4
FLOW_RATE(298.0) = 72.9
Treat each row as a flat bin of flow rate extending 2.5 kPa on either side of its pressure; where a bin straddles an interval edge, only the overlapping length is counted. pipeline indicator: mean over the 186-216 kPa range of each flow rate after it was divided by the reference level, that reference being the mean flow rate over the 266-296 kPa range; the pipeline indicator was 1.11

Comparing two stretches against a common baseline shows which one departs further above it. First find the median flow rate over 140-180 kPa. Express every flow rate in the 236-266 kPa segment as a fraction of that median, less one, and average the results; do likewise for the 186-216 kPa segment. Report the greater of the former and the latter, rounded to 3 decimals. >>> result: 0.076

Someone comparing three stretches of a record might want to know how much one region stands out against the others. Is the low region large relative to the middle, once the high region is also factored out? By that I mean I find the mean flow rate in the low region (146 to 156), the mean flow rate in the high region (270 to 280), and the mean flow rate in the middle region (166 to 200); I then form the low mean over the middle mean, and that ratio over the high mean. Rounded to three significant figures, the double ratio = 0.0128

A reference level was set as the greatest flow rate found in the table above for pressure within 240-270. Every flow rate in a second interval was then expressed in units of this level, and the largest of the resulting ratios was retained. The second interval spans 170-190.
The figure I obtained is 1.075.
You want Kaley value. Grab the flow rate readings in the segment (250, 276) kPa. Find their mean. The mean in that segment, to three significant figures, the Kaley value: 76.0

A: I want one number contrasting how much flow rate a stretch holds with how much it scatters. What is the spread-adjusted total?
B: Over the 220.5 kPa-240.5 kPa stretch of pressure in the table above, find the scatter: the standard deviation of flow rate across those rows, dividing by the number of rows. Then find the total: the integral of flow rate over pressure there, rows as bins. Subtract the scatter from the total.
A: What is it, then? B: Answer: 1591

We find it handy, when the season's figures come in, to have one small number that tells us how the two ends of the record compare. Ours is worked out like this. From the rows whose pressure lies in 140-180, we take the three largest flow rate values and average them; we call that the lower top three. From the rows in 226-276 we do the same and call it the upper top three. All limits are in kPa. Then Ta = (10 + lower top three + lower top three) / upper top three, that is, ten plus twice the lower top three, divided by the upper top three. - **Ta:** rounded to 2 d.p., 2.18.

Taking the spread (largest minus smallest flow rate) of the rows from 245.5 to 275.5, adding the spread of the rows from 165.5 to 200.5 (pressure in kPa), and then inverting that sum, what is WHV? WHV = 0.076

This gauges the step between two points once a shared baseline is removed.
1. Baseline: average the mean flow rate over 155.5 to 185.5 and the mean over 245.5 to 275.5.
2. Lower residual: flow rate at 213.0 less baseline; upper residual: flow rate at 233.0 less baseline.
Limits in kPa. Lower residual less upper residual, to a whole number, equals 10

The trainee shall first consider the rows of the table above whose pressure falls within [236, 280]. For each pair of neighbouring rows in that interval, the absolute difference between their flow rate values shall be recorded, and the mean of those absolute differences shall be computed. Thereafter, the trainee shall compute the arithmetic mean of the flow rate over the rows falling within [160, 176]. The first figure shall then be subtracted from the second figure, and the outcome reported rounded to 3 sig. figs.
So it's 76.3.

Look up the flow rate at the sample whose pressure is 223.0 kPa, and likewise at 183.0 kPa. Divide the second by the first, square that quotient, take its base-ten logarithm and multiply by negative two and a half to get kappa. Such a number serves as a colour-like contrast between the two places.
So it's 0.10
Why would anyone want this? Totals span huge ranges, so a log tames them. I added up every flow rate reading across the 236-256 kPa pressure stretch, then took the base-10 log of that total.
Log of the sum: 2.49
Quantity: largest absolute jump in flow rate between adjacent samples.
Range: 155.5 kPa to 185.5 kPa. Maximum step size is 1.6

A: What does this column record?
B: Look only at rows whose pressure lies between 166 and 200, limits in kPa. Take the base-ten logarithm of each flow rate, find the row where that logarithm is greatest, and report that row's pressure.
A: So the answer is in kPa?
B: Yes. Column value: 188.0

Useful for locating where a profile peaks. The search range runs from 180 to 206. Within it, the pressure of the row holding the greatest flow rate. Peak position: 203.0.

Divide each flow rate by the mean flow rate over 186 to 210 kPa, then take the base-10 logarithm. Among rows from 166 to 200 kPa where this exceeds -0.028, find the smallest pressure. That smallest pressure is 173.0 kPa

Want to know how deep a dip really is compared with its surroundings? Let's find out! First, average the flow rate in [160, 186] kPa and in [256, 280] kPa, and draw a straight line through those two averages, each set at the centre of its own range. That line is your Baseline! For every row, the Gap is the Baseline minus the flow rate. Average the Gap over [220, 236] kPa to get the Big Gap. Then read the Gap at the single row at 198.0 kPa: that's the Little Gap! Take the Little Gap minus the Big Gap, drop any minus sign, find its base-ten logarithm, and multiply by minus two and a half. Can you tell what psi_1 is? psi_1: -1.5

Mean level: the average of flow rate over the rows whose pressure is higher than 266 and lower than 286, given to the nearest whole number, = 76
